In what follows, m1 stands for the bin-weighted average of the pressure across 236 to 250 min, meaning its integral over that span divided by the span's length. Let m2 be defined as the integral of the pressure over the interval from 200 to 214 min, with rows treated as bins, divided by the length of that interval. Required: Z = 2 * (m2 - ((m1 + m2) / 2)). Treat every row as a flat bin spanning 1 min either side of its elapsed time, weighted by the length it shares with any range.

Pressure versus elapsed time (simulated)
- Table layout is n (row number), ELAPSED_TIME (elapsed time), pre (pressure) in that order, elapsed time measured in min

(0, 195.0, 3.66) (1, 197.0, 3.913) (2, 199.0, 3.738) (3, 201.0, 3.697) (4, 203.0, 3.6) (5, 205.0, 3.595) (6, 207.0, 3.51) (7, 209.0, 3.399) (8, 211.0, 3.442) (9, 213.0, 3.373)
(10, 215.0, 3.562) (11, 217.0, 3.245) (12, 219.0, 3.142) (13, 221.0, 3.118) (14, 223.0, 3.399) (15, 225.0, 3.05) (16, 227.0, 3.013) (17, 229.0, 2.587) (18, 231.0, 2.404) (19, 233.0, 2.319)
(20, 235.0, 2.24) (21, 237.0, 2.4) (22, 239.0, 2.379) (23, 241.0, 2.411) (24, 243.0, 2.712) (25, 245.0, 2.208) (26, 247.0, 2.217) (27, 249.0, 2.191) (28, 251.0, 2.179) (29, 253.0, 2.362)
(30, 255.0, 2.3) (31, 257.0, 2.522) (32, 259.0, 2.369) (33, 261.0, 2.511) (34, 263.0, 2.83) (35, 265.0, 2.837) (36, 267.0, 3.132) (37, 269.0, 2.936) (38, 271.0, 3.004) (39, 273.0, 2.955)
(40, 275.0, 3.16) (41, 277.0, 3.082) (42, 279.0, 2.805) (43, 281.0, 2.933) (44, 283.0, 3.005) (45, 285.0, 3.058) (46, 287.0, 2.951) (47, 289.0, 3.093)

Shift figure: 1.16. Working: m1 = 2.4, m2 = 3.5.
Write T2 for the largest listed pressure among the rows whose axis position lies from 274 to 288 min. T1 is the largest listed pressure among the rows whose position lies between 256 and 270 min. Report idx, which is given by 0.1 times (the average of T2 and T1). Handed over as 0.315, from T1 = 3.132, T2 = 3.16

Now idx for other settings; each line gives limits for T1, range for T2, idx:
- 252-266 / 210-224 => 0.320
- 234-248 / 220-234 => 0.306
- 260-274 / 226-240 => 0.307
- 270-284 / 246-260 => 0.284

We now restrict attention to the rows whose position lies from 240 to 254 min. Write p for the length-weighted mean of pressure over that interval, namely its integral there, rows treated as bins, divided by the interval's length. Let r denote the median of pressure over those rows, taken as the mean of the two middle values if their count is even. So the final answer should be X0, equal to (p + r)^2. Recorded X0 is 21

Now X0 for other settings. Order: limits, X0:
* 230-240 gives 22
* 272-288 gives 36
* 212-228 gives 41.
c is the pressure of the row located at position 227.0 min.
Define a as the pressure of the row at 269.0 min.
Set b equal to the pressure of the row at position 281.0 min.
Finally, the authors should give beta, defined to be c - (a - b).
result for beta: 3.01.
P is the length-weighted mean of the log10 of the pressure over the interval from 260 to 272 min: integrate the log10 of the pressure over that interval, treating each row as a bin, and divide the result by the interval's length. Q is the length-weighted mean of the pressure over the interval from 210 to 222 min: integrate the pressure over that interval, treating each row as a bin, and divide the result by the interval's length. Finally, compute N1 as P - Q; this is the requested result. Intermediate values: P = 0.46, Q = 3.3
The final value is -2.9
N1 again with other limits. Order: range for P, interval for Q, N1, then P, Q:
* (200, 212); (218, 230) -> -2.5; 0.55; 3.1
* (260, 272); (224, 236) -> -2.1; 0.46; 2.6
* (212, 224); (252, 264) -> -2.0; 0.52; 2.5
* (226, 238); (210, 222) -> -2.9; 0.39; 3.3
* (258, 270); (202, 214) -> -3.0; 0.44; 3.5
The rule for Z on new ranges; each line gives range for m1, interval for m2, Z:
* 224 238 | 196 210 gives 1.06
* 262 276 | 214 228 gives 0.24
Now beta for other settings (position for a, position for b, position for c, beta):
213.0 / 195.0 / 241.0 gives 2.70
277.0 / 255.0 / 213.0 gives 2.59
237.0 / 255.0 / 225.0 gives 2.95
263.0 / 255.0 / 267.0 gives 2.60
